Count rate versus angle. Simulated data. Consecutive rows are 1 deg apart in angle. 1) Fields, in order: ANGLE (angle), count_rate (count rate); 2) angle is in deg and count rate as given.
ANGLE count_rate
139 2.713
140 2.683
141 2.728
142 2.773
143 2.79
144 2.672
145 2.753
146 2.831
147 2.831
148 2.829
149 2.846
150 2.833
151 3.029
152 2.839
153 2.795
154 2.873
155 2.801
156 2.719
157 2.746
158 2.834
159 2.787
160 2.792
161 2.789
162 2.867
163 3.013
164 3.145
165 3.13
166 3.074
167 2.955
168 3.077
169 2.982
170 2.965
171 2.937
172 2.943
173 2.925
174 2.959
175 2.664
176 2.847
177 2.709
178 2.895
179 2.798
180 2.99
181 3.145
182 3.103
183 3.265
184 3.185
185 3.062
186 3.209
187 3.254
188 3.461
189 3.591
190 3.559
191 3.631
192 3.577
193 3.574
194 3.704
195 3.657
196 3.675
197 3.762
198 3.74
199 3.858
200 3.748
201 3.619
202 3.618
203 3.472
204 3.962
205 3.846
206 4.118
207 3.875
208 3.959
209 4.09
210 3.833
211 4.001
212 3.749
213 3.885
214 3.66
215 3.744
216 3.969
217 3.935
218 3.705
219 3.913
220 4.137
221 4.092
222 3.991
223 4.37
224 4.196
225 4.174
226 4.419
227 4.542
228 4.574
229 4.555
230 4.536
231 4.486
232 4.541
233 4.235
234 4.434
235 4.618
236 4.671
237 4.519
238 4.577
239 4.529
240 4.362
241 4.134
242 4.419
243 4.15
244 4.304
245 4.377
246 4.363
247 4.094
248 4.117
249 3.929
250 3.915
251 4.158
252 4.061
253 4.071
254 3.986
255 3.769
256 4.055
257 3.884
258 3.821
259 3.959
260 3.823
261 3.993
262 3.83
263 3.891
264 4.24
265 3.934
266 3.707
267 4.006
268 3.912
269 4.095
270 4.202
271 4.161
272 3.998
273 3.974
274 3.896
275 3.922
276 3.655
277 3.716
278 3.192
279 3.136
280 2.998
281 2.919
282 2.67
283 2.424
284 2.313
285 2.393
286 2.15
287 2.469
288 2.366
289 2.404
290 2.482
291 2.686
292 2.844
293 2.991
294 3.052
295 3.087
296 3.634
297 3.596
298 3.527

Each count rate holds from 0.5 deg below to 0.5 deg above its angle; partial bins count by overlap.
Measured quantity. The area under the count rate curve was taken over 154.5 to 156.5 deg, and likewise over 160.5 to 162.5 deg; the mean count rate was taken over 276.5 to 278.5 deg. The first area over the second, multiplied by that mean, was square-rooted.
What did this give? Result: 1.84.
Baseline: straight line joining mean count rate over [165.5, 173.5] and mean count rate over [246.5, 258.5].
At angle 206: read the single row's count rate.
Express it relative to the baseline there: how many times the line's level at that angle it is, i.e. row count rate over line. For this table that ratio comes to 1.20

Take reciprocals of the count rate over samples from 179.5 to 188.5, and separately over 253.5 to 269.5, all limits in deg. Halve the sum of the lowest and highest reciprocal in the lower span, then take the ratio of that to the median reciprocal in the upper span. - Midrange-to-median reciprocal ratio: 1.2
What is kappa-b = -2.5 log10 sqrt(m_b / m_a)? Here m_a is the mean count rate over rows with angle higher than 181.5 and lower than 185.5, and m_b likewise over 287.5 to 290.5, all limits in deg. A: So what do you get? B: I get 0.14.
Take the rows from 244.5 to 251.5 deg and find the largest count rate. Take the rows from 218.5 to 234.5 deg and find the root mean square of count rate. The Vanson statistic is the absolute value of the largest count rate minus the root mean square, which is 0.0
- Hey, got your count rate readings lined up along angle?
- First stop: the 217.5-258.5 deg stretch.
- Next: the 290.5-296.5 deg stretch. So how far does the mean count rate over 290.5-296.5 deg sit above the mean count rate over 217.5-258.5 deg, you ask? -1.2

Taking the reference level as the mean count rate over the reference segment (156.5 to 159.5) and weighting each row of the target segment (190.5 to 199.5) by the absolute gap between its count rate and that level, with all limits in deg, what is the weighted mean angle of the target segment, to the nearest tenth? 195.2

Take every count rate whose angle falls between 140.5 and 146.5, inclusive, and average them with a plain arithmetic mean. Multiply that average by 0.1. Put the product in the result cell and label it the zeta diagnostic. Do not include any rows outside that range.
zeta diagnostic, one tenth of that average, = 0.276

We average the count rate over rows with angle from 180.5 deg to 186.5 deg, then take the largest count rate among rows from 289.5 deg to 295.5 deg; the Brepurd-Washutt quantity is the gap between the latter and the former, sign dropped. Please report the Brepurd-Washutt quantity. 0.07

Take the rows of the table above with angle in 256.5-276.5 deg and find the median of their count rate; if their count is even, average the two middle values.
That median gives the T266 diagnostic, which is 3.9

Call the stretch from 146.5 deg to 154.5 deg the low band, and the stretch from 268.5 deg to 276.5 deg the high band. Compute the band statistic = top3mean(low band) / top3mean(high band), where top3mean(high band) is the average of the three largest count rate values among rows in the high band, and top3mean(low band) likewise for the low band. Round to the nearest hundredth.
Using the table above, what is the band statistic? 0.70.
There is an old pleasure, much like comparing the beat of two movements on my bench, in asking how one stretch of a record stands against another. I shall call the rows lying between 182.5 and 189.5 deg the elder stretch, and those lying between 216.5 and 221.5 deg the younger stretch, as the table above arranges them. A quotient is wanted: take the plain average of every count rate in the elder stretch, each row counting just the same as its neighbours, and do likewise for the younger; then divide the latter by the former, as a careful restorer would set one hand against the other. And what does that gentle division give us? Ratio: 1.2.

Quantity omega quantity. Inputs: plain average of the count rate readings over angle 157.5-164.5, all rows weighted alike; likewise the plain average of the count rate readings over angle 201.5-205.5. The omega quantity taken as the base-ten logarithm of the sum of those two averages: 0.82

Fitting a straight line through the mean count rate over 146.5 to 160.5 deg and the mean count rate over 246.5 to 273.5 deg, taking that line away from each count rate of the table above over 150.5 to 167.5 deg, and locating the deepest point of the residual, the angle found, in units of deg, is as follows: 156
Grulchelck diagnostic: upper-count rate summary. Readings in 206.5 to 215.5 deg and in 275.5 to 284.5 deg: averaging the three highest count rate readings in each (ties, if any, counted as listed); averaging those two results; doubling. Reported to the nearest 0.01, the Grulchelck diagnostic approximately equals 7.54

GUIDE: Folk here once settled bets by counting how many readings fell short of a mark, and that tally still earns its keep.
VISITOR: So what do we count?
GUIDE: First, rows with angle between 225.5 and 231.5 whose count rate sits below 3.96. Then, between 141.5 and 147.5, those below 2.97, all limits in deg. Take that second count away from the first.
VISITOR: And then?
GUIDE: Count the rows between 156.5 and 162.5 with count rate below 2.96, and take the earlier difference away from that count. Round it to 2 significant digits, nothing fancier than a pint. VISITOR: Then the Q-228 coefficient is 12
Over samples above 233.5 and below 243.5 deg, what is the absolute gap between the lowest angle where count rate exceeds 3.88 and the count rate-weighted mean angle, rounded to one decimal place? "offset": 4.4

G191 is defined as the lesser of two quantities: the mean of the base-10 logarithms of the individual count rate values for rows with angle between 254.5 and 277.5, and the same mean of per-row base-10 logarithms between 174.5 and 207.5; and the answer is 0.53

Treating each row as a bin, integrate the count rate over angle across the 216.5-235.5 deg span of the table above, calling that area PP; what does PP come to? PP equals 81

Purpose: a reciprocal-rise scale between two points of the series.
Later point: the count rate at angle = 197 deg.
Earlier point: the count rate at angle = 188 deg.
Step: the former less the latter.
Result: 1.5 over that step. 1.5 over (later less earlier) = 5.0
